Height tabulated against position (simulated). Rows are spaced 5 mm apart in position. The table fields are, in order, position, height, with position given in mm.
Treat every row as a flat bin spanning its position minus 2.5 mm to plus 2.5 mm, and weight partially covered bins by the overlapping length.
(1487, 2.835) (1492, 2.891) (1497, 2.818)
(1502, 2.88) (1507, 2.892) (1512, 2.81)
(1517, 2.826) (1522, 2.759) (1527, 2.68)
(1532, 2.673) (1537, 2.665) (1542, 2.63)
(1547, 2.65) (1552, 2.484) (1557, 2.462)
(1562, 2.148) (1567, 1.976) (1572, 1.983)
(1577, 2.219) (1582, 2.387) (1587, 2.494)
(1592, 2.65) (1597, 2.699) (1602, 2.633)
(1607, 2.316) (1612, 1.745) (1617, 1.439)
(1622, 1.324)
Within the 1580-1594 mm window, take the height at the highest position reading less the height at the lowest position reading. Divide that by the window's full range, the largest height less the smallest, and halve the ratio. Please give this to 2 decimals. 0.50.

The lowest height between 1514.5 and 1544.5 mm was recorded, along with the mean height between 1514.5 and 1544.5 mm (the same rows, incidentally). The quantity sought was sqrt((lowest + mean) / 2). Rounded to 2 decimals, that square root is 1.63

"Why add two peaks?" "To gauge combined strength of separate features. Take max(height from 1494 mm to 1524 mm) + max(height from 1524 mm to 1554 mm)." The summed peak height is 5.57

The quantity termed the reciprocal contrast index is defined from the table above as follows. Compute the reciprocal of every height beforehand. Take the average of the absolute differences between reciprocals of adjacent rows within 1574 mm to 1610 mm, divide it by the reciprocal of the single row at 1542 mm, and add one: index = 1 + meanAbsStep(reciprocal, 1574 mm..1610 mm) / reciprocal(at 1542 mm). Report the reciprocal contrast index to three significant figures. 1.06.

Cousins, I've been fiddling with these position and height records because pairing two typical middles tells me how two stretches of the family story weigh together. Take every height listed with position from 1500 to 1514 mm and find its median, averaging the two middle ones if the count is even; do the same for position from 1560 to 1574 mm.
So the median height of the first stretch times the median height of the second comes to 5.7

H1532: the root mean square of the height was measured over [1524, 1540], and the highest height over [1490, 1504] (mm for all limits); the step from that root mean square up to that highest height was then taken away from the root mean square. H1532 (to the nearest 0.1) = 2.5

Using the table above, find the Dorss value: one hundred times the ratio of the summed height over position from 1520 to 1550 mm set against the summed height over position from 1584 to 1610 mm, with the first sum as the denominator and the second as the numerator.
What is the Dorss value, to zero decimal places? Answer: 80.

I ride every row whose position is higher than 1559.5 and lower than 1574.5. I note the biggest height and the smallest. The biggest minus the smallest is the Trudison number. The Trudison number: 0.17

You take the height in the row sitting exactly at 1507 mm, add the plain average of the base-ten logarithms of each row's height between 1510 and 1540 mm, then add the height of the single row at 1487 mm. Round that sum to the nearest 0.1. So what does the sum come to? 6.2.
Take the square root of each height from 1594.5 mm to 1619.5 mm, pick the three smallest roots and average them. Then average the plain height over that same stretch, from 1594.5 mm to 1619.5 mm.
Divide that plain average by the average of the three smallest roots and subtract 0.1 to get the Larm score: 1.51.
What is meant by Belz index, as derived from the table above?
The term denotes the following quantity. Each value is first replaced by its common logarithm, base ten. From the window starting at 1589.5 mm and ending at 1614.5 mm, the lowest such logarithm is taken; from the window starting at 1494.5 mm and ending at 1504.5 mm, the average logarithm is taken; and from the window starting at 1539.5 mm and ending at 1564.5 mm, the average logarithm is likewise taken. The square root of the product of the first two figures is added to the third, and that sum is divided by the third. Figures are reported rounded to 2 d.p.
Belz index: 1.85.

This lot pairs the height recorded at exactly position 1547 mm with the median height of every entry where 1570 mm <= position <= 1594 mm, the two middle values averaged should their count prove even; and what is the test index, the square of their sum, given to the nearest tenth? 25.4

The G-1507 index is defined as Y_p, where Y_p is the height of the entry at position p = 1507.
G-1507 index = 2.892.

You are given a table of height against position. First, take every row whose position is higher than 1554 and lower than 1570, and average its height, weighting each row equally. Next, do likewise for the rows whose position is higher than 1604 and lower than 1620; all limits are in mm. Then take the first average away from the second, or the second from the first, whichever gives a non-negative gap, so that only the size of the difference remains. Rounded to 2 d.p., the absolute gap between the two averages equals 0.36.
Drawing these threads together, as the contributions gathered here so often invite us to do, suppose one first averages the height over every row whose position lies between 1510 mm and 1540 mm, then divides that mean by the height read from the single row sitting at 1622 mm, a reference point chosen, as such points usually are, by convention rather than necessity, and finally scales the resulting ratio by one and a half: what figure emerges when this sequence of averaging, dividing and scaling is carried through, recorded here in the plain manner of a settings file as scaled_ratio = 3.10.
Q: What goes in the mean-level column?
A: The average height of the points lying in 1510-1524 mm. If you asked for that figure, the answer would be 2.80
